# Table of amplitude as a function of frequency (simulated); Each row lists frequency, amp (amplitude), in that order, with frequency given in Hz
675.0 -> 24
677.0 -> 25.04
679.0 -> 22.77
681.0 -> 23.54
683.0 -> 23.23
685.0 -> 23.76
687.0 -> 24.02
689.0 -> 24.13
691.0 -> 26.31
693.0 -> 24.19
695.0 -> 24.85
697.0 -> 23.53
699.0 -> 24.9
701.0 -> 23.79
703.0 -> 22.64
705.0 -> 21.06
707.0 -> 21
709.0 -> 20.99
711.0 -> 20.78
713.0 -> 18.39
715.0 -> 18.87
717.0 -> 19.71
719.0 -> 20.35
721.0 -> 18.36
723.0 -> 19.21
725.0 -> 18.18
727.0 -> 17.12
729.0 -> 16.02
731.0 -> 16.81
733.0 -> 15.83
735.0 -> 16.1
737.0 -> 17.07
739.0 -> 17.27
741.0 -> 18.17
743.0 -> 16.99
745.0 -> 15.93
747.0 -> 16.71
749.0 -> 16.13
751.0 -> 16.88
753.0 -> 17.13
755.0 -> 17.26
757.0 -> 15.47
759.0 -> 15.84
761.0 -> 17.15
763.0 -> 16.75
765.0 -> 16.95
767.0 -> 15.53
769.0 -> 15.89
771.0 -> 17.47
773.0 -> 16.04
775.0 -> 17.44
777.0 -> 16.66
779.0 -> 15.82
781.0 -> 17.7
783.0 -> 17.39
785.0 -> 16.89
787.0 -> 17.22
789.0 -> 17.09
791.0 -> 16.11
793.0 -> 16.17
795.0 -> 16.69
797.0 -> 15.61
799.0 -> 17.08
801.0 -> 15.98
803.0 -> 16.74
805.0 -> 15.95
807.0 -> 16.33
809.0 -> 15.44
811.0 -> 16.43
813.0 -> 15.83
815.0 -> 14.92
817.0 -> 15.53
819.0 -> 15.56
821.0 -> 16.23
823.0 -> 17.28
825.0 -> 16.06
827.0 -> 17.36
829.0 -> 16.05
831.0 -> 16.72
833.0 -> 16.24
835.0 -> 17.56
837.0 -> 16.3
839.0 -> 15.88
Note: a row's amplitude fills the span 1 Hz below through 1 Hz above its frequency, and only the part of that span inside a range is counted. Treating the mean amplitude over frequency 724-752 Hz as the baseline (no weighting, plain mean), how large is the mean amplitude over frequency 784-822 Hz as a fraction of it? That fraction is 0.96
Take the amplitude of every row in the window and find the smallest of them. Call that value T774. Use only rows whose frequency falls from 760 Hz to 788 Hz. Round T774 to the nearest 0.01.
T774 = 15.53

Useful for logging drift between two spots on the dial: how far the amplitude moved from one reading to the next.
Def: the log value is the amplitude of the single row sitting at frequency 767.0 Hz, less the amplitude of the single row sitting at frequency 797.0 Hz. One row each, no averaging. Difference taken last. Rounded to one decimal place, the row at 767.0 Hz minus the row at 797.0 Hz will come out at -0.1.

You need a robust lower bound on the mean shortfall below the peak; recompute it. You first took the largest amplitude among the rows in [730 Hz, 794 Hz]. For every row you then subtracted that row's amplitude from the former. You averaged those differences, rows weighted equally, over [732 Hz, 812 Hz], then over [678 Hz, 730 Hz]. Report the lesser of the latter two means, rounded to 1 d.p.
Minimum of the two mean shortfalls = -3.4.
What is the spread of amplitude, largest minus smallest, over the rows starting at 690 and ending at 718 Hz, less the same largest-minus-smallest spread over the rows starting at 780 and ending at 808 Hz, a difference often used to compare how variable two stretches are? 5.8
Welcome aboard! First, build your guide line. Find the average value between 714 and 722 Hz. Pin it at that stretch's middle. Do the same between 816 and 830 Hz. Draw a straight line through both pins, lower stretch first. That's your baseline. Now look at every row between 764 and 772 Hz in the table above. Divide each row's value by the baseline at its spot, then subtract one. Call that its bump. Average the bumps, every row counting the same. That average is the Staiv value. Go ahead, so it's -0.08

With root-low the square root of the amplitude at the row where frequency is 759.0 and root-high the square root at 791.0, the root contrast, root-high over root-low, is 1.01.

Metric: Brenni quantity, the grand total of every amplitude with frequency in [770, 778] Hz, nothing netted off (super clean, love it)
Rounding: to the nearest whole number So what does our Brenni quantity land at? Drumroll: 68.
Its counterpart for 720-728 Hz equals 73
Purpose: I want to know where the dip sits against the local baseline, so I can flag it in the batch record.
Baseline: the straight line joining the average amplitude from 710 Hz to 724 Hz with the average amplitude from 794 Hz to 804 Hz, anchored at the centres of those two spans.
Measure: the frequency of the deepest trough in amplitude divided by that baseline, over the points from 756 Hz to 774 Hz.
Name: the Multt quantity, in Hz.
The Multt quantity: 757.0 Hz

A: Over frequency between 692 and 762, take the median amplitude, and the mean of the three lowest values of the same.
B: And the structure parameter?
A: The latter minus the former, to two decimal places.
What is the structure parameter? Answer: -2.46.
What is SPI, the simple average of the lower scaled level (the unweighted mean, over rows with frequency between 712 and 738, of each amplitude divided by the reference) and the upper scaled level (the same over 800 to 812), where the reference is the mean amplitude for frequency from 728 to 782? 1.02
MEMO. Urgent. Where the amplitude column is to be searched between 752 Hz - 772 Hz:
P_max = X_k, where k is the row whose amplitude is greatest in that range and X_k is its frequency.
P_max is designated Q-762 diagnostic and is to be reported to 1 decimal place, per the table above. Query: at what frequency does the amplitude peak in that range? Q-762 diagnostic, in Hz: 771.0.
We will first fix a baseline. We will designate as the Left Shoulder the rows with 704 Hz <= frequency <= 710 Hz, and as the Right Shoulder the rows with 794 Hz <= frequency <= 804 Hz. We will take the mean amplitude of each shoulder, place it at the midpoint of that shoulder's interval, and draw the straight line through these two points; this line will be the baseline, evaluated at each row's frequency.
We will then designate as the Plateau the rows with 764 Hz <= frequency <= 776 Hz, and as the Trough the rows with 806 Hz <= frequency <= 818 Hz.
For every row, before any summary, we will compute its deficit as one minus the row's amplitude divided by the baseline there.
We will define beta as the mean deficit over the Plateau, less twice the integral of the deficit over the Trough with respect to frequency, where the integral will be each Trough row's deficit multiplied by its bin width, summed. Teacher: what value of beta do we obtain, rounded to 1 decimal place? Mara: 0.0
